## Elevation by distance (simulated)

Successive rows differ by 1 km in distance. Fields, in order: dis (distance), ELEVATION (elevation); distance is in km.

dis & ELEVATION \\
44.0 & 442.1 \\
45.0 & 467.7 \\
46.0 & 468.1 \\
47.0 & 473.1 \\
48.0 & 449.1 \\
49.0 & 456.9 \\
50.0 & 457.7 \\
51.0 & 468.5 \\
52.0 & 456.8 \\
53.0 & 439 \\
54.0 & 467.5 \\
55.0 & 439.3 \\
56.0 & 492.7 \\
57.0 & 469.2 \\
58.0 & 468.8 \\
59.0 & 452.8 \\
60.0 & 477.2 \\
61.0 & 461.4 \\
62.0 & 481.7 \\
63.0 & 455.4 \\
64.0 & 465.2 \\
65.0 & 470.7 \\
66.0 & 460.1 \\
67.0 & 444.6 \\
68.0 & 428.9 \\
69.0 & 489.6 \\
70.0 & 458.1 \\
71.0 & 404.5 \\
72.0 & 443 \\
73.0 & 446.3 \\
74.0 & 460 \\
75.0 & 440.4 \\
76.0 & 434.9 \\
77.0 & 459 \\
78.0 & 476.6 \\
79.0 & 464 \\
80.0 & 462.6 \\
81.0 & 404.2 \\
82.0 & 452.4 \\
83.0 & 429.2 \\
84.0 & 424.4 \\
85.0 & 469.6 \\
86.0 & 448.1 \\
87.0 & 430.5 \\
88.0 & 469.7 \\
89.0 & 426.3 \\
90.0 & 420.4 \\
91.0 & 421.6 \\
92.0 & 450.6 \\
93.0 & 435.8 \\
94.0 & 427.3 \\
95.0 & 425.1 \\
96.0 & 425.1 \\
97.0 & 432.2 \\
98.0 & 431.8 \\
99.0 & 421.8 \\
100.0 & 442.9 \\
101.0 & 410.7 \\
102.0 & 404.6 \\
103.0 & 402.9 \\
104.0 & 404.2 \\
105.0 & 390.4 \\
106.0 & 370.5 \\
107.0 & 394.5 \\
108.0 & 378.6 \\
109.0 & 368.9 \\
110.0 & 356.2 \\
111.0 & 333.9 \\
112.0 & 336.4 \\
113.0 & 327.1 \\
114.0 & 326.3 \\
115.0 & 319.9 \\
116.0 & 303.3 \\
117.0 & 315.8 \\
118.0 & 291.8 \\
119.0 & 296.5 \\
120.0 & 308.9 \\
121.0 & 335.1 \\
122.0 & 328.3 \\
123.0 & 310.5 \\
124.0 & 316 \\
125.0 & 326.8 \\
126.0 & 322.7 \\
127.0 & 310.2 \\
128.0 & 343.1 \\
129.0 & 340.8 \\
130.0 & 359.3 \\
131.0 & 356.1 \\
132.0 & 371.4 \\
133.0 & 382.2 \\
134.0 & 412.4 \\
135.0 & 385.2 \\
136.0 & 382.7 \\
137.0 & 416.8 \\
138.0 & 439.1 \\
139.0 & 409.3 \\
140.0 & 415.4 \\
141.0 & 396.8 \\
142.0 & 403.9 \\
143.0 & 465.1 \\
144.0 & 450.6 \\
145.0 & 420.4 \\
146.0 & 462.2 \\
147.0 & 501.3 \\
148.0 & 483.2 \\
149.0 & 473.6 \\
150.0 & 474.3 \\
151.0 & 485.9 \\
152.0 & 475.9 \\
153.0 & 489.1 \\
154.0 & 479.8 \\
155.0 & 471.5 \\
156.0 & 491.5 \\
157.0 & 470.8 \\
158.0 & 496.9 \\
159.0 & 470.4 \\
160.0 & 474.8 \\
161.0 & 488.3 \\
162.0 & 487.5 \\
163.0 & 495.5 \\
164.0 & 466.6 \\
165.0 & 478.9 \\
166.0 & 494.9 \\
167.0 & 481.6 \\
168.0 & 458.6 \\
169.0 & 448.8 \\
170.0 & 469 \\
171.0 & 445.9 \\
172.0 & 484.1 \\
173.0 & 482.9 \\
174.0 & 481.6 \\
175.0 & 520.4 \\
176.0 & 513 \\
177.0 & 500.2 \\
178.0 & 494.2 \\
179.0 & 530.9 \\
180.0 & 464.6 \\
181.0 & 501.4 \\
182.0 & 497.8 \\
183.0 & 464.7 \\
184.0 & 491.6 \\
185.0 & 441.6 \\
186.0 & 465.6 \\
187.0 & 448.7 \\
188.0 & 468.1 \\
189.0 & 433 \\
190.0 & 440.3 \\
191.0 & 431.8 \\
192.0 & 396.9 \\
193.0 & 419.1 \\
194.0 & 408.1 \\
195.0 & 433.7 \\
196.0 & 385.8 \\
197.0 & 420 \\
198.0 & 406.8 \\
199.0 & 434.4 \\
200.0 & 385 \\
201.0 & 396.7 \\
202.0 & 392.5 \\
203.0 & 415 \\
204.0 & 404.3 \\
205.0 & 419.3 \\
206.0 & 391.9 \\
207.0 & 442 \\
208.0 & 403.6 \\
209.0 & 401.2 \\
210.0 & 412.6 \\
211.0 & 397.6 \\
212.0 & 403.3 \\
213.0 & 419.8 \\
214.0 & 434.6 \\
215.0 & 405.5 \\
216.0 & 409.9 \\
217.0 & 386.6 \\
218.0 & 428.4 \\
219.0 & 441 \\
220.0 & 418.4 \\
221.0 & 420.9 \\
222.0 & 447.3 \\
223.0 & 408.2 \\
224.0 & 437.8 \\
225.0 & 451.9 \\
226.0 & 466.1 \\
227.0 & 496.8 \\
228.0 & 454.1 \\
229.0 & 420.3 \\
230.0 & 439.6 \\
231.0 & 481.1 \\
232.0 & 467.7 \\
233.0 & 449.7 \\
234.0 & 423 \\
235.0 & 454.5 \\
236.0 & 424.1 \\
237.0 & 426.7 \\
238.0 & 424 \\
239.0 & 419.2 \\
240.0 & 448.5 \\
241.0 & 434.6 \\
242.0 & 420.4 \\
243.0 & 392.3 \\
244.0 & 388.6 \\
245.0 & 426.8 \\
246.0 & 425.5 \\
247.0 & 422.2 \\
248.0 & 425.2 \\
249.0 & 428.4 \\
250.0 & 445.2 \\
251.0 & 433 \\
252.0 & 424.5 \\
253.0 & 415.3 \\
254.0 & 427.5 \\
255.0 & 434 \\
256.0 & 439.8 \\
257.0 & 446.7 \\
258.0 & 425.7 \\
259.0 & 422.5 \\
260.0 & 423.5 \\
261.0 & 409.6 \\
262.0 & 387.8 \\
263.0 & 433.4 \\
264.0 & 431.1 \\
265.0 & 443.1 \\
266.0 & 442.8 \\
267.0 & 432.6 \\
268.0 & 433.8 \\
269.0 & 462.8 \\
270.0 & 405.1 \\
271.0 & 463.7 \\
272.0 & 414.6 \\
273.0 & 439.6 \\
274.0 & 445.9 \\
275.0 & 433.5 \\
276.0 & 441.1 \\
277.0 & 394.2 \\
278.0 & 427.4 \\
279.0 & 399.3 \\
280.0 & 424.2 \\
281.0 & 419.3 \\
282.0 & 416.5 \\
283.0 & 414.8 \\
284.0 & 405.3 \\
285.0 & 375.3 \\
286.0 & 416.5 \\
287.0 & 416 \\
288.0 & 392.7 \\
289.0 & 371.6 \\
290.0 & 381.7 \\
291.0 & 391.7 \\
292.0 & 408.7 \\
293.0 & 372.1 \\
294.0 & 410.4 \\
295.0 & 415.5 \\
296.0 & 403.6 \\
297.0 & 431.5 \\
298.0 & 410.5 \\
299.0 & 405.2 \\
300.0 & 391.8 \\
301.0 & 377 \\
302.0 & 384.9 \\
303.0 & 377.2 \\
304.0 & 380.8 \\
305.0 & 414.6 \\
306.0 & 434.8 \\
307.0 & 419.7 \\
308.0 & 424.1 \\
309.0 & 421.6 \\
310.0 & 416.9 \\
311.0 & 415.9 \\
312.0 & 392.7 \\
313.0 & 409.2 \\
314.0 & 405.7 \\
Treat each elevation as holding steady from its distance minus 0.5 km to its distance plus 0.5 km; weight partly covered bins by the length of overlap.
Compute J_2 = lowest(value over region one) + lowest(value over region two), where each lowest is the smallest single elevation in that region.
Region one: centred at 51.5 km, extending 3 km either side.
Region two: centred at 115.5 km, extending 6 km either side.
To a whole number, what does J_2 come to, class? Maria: 731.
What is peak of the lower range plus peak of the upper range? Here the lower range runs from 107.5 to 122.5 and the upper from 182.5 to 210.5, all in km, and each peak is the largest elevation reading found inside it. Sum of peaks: 870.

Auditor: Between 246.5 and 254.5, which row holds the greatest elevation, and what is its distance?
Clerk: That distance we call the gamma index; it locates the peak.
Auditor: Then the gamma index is 250.0 km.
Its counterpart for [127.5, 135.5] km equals 134.0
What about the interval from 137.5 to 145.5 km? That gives 143.0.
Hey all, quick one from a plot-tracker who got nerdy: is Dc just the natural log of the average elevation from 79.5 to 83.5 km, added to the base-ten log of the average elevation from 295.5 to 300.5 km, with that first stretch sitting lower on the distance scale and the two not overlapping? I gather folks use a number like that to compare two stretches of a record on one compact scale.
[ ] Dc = 8.69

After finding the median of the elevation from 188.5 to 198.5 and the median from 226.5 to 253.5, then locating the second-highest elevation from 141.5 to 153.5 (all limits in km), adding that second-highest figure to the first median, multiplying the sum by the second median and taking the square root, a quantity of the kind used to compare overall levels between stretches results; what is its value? 623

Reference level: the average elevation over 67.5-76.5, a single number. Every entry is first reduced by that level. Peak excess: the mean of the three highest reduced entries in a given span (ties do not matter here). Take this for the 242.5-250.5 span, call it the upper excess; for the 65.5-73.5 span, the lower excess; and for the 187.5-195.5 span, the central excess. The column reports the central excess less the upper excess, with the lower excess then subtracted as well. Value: -10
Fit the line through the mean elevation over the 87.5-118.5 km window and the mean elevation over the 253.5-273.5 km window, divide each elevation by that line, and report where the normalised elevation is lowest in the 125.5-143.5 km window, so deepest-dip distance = 127.0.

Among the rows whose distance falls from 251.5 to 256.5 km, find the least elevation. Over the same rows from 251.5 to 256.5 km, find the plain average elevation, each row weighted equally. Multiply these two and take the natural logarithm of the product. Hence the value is 12.1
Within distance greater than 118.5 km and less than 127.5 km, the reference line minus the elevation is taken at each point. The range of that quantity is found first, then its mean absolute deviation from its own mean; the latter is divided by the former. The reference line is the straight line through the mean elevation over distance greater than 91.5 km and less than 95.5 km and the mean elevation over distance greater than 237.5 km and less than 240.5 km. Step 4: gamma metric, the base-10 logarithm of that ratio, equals -0.596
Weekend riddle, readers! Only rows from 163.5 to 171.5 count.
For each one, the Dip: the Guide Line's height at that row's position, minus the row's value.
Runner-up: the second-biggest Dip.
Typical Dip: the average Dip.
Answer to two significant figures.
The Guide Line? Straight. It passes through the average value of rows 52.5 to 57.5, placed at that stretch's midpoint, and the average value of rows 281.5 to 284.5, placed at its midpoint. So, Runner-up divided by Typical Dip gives 0.39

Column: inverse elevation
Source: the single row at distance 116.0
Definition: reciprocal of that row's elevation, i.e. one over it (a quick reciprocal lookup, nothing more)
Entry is 0.0033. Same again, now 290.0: 0.0026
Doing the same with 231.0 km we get 0.0021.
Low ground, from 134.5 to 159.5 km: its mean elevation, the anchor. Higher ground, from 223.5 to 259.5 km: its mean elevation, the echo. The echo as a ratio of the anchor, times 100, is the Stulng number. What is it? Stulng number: 96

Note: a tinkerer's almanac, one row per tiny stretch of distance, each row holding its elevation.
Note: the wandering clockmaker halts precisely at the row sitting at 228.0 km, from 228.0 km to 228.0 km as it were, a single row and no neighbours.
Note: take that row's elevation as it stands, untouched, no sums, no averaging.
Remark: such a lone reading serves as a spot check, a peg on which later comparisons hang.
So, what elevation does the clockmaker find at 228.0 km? 454.1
